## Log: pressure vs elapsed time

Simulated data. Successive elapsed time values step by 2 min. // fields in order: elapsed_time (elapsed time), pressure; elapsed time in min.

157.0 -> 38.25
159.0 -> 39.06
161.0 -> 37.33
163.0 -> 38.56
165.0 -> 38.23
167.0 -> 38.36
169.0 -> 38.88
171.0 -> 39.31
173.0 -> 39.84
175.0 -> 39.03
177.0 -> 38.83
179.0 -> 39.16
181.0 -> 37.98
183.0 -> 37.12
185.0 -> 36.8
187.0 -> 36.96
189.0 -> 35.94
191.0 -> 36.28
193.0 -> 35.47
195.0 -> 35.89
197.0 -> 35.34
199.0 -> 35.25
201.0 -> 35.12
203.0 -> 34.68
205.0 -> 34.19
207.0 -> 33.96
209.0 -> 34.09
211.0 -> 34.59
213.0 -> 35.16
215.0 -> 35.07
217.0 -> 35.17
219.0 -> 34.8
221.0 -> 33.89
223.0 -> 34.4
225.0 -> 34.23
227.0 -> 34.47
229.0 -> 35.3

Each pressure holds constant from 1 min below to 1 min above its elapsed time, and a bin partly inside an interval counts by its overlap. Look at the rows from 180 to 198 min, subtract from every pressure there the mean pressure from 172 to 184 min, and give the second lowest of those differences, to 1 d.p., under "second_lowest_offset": -3.2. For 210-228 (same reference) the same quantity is -4.4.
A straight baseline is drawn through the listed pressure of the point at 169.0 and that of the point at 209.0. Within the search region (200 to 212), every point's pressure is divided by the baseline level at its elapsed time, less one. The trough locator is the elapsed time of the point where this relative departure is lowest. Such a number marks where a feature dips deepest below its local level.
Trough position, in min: 205.0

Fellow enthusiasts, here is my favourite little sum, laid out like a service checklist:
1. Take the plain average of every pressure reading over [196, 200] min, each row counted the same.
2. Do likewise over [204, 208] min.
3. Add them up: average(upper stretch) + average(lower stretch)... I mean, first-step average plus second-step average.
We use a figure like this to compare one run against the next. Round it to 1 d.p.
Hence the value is 69.4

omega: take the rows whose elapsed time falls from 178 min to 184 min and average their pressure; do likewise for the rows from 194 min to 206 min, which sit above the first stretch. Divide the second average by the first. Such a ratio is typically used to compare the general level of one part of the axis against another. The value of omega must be 0.92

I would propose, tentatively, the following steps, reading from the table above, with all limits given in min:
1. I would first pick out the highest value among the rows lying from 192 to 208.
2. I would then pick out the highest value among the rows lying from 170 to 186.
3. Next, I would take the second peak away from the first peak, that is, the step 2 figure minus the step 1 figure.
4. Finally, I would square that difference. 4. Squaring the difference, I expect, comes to 16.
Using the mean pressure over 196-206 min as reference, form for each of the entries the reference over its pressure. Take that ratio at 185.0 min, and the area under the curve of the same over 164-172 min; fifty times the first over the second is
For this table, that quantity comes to 6.57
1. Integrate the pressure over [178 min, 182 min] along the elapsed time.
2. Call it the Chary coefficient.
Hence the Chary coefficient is 154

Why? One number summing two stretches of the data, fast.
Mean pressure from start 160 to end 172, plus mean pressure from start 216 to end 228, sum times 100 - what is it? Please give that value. 7294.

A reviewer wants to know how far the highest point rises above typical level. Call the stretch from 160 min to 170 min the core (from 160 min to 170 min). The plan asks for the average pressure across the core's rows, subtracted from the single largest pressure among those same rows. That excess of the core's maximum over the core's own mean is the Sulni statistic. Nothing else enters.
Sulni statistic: 0.61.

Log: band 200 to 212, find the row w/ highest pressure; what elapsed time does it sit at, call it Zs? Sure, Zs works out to 201.0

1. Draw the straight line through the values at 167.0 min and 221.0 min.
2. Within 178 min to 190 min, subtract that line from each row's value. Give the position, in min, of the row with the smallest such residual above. 189.0 min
